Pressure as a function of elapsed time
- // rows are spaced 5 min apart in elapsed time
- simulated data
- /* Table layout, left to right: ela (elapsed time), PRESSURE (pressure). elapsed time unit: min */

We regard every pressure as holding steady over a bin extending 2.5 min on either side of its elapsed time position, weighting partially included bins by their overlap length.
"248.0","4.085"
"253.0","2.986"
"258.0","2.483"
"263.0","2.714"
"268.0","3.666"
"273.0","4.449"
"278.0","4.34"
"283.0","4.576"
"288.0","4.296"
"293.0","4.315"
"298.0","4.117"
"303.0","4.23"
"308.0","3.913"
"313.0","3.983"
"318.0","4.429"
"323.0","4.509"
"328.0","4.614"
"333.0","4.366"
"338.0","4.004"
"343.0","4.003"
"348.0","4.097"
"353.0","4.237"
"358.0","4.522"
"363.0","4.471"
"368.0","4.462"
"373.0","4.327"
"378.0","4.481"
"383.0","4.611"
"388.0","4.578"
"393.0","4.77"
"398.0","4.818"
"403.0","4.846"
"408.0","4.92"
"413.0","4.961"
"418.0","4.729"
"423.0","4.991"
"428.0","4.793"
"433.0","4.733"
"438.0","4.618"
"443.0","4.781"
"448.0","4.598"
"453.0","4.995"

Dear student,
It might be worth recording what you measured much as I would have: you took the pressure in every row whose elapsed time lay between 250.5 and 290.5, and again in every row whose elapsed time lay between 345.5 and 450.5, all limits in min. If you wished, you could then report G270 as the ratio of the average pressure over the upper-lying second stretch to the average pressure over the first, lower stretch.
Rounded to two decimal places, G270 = 1.26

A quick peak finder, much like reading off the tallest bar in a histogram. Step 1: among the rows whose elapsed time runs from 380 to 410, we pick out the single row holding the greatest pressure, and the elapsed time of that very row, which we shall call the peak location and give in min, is 408.0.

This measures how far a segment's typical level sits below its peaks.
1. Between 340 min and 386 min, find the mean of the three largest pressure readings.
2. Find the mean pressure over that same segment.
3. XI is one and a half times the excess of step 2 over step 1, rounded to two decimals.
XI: -0.27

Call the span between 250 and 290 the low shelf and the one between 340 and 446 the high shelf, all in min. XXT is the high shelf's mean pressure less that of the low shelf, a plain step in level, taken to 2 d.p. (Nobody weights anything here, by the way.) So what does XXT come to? 0.92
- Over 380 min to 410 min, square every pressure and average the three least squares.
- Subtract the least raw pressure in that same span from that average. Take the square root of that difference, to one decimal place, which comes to 4.1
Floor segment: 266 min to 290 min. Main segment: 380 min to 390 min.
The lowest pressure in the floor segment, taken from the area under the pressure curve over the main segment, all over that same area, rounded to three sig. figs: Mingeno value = 0.920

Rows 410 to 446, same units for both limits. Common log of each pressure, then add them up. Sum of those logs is 4.8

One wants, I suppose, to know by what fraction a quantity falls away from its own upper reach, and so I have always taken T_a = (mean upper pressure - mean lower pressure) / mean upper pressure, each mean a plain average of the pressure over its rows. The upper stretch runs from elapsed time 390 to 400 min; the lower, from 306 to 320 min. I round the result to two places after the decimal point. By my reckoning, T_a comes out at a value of 0.14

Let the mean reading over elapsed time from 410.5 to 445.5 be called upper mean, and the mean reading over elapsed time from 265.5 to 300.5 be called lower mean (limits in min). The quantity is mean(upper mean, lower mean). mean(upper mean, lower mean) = 4.53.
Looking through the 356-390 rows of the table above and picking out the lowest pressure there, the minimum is 4.327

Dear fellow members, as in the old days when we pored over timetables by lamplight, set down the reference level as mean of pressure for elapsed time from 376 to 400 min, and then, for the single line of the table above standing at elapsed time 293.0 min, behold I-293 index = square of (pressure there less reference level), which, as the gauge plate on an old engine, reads 0.11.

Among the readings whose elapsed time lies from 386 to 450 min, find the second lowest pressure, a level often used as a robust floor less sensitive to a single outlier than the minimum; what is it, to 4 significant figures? 4.598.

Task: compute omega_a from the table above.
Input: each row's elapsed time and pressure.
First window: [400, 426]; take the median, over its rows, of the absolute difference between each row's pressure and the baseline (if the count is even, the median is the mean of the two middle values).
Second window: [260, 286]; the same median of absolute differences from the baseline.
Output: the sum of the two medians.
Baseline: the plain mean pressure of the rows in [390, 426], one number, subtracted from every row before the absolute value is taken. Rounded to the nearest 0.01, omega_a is 0.62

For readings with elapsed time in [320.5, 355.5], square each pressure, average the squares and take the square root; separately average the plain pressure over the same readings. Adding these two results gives 8.5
